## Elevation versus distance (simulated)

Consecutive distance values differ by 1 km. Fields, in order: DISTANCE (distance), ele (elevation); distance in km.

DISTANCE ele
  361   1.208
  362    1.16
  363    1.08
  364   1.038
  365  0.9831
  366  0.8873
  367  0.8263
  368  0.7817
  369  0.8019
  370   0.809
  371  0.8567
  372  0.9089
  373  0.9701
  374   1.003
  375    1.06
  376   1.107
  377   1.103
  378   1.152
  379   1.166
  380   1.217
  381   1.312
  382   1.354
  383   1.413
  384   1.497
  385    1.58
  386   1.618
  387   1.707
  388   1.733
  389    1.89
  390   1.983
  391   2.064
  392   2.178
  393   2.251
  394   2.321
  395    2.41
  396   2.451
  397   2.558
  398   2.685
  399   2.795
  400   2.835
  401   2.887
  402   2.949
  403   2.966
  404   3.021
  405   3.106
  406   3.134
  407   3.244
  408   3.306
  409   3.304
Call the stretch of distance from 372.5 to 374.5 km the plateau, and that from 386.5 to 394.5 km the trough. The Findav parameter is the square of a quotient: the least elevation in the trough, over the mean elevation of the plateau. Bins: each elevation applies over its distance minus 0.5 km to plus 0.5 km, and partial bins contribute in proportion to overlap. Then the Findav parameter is 3.0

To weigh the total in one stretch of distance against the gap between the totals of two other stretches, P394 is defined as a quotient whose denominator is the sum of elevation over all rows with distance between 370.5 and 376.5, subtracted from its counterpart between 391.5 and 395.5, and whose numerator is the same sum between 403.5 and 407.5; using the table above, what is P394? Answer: 4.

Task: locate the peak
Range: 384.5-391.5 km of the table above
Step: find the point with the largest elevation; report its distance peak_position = 391 km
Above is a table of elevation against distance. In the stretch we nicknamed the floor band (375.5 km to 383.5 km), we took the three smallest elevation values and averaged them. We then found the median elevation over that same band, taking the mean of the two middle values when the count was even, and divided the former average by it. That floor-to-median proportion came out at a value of 0.94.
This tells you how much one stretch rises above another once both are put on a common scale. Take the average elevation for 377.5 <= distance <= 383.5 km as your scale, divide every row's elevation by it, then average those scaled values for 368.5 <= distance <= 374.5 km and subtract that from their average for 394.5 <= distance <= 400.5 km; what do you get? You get 1.4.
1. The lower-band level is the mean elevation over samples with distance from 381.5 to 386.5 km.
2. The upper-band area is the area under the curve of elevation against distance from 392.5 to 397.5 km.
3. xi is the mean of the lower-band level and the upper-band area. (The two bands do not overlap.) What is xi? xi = 6.7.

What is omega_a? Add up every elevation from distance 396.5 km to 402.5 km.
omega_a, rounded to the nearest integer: 17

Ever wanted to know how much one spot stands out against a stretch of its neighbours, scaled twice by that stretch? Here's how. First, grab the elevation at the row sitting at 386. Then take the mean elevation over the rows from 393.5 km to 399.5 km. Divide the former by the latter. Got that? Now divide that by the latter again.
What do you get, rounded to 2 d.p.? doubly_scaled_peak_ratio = 0.25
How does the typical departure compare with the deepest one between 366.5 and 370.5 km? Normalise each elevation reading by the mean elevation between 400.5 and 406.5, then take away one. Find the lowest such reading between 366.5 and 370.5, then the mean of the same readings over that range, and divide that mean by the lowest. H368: 0.99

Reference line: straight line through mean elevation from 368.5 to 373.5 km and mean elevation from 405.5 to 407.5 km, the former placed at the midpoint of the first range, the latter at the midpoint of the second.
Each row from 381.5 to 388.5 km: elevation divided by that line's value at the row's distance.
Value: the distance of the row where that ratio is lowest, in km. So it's 382 km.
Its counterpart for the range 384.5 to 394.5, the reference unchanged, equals 386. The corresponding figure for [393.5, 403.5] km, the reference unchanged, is 394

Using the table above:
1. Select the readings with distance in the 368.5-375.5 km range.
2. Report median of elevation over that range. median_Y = 0.91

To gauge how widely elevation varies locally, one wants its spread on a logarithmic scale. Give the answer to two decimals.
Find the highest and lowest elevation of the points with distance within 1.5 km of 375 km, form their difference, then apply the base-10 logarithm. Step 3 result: -0.98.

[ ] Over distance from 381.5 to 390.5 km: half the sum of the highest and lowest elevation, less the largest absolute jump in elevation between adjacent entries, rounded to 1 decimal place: 1.5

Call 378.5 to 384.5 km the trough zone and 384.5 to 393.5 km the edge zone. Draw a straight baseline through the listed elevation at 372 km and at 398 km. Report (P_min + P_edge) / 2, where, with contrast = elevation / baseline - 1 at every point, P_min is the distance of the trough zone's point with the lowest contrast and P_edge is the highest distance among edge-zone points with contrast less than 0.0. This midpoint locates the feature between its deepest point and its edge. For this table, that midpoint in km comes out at 386.5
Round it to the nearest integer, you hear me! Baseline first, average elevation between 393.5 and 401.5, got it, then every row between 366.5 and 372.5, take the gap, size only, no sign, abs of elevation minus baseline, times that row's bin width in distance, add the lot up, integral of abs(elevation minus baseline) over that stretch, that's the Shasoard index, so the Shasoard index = 11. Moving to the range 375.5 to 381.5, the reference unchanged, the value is 9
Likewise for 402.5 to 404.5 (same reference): 1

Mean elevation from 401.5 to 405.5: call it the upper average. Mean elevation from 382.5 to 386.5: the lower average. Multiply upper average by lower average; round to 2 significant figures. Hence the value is 4.6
